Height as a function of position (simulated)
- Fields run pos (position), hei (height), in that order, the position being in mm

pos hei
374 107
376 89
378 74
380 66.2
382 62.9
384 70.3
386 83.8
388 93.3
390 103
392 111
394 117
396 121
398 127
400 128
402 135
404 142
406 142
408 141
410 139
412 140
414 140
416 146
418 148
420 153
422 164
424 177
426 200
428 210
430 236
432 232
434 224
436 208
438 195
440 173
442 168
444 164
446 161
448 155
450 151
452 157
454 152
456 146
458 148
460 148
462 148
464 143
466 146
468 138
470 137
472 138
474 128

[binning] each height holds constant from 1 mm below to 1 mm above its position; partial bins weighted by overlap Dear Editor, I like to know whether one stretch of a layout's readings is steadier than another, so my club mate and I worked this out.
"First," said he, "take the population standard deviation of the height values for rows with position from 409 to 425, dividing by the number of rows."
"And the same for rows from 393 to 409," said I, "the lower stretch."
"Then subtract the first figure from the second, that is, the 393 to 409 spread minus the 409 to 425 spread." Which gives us -3.4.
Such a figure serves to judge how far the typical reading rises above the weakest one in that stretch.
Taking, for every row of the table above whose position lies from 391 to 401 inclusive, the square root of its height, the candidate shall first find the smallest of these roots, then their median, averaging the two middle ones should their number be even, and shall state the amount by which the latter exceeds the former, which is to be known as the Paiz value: 0.46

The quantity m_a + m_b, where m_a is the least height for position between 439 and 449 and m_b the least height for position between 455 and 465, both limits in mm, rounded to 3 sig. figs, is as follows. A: 298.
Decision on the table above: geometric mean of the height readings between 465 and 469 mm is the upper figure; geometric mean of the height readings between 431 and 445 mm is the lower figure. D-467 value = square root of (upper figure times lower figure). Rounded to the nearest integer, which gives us 166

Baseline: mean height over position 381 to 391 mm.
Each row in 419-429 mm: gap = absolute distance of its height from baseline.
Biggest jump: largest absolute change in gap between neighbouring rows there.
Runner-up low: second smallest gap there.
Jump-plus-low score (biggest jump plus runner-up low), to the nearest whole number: 104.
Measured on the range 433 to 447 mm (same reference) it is 103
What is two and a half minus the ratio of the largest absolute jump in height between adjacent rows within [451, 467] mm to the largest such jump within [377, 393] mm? 2.06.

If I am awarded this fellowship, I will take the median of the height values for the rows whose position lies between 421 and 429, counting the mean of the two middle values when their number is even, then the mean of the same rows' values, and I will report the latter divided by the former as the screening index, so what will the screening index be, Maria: 1.00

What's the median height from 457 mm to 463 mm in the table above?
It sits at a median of 148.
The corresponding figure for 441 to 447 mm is 164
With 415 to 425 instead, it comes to 153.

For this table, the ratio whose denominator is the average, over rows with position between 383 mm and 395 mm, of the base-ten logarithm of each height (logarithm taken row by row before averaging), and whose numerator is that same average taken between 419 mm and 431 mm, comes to 1.15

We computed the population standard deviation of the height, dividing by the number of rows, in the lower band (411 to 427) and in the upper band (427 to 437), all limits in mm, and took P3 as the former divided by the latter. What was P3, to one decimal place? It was 1.7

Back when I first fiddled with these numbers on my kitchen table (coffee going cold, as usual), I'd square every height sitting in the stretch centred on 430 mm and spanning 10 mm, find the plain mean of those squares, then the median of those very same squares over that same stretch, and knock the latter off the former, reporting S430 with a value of -1417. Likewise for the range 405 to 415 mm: 113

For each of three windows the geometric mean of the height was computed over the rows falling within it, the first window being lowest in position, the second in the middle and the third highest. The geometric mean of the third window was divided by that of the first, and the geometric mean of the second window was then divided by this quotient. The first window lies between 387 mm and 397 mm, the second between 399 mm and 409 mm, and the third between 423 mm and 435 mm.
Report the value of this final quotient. 70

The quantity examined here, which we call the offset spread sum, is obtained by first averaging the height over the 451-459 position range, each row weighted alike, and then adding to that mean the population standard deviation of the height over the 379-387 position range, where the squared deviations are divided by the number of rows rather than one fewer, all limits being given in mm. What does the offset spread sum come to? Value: 159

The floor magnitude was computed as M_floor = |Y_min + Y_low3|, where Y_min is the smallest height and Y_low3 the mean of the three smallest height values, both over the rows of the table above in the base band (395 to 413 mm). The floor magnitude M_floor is 246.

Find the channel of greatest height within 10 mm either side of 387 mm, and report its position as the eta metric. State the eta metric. 396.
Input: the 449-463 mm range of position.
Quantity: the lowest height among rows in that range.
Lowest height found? 146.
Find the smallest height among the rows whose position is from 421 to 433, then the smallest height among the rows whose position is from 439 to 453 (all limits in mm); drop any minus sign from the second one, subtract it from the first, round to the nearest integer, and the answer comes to 13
